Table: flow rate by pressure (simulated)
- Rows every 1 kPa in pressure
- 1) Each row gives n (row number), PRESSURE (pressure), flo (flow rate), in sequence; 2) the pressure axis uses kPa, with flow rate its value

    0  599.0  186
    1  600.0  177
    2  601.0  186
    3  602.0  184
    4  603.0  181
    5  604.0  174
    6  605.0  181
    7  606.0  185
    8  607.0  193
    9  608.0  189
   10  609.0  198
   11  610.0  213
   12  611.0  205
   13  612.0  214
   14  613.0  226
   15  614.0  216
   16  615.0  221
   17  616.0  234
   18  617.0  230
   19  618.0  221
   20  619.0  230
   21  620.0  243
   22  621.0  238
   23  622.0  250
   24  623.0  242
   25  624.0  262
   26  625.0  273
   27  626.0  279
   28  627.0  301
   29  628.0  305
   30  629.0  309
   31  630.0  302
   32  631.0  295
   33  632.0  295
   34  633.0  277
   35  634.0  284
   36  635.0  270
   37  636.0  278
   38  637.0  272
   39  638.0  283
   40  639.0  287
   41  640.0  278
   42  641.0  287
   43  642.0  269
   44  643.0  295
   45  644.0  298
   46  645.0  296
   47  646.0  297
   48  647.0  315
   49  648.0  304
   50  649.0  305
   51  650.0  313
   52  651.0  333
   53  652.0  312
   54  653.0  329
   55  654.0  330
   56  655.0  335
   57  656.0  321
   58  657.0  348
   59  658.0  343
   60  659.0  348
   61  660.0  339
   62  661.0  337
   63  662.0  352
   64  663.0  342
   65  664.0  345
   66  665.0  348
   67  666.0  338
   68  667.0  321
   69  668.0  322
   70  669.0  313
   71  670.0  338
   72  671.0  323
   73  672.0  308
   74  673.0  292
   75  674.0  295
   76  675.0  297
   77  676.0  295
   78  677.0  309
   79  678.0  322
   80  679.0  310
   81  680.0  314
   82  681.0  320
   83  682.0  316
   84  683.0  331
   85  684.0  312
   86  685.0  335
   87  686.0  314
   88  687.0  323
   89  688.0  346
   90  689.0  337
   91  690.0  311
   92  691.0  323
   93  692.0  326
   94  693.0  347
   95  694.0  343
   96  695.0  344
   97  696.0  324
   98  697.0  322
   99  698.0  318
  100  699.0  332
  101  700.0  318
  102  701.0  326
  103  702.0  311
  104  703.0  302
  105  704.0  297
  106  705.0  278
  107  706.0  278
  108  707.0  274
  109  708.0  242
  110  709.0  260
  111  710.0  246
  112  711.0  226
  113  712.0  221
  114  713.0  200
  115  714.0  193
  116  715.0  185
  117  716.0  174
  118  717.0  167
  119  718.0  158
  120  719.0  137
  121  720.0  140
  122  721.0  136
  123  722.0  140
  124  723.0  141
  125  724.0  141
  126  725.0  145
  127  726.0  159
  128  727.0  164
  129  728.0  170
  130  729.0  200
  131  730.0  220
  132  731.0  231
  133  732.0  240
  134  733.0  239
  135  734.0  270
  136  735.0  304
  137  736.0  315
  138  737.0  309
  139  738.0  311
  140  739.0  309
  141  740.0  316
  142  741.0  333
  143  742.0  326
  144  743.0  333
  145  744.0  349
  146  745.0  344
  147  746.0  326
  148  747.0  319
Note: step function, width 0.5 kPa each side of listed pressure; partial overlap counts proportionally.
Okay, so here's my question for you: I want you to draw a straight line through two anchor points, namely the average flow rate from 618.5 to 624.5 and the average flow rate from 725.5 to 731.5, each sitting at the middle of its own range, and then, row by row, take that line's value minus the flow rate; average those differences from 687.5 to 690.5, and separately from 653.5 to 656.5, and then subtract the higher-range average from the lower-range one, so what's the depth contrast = 20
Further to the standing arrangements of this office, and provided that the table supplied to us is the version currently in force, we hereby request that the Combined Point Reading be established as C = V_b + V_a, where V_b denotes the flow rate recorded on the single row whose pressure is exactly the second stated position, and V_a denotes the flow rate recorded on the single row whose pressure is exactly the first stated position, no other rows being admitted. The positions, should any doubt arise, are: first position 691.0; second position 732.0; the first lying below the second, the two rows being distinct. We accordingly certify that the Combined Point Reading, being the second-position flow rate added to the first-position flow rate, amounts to 563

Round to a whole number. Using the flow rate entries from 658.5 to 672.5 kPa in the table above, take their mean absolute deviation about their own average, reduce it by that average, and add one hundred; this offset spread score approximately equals -222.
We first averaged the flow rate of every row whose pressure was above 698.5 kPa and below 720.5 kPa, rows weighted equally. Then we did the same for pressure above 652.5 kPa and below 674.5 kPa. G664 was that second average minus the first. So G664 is 91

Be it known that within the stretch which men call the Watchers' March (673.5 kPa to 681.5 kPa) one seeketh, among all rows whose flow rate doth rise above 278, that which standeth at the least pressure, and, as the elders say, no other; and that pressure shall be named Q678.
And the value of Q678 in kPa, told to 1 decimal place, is 674.0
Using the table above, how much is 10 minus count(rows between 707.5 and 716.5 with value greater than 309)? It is 10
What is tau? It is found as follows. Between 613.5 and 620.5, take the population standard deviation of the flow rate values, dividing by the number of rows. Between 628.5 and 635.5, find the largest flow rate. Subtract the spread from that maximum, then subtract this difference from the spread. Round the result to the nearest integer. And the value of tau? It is -292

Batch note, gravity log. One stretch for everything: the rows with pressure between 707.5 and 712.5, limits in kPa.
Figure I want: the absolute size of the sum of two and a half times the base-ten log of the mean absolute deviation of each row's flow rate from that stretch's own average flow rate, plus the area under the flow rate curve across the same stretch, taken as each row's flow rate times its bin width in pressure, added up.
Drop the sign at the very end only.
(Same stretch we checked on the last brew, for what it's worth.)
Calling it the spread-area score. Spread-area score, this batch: 1198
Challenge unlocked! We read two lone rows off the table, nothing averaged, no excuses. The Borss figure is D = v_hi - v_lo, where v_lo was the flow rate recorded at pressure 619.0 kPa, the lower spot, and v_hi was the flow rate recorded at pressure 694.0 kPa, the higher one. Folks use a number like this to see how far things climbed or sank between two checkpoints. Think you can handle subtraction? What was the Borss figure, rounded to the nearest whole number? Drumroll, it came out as 113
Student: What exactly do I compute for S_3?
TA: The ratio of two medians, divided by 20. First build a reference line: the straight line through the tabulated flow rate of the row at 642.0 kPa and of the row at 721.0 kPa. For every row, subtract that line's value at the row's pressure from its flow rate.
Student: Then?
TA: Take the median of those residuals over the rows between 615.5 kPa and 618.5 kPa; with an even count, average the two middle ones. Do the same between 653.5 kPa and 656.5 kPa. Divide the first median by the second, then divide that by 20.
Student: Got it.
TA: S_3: -0.05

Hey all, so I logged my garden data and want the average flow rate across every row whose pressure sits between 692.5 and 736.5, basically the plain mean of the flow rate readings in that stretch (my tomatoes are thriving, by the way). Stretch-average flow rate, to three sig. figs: 238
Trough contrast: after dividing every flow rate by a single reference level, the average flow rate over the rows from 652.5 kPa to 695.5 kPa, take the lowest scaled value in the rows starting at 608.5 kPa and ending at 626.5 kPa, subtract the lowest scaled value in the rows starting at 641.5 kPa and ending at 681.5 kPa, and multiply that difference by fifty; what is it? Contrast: -11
